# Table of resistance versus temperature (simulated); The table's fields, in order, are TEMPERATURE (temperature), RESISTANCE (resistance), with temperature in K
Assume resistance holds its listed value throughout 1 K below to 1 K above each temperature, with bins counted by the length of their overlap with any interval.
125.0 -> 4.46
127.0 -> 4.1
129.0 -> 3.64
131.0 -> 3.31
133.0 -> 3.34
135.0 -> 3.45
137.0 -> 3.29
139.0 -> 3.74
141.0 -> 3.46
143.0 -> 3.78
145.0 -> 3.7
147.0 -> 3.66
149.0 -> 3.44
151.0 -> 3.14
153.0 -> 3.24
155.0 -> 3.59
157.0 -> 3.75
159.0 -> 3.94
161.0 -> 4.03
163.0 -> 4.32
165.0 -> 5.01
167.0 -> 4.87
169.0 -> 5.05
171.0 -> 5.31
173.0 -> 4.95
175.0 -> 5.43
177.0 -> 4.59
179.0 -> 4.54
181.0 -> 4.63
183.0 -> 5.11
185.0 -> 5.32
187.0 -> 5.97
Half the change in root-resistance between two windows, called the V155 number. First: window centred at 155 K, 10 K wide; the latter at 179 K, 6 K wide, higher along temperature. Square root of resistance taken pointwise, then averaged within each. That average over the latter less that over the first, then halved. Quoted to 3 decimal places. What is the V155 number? 0.132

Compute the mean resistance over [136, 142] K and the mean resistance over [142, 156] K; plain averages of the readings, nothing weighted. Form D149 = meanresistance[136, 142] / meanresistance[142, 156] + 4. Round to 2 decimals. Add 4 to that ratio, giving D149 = 5.00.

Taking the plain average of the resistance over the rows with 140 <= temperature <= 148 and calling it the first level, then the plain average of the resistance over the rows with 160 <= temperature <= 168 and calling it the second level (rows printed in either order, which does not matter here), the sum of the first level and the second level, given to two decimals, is 8.21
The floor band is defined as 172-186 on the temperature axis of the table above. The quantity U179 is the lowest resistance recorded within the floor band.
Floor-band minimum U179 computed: 4.54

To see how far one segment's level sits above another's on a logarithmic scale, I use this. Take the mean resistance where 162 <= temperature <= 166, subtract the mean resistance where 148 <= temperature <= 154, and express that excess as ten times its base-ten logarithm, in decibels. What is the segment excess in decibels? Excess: 1.4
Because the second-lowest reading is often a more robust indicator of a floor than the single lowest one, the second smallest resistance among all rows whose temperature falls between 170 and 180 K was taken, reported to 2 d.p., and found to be 4.59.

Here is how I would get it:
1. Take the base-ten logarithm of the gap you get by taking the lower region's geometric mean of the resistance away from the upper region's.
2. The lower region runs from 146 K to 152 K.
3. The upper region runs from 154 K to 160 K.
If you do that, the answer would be -0.46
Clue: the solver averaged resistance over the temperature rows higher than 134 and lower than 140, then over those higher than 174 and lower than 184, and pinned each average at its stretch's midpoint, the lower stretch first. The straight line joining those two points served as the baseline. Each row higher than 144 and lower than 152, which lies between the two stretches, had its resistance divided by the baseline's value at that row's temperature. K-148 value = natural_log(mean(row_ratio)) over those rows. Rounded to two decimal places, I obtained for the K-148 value -0.10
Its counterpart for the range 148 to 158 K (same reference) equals -0.16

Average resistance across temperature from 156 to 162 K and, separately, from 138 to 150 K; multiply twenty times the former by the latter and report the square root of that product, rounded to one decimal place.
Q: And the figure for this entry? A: 16.8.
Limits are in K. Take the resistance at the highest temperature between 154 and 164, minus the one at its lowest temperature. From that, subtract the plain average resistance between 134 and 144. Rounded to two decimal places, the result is -2.81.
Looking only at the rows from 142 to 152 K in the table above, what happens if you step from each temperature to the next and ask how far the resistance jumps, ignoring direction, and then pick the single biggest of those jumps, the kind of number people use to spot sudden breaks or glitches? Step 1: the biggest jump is 0.30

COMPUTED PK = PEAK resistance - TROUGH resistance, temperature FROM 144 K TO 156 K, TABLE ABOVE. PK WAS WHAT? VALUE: 0.56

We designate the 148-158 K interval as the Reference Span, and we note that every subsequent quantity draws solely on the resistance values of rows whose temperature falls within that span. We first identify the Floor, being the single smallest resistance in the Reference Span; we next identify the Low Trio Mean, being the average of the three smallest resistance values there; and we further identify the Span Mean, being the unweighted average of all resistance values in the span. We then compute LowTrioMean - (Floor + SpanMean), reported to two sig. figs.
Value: -3.3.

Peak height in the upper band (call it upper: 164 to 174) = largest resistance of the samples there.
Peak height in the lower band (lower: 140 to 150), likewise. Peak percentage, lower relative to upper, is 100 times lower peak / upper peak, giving 71.2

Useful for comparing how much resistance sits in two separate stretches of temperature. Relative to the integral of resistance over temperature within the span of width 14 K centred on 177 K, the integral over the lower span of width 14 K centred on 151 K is 0.709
